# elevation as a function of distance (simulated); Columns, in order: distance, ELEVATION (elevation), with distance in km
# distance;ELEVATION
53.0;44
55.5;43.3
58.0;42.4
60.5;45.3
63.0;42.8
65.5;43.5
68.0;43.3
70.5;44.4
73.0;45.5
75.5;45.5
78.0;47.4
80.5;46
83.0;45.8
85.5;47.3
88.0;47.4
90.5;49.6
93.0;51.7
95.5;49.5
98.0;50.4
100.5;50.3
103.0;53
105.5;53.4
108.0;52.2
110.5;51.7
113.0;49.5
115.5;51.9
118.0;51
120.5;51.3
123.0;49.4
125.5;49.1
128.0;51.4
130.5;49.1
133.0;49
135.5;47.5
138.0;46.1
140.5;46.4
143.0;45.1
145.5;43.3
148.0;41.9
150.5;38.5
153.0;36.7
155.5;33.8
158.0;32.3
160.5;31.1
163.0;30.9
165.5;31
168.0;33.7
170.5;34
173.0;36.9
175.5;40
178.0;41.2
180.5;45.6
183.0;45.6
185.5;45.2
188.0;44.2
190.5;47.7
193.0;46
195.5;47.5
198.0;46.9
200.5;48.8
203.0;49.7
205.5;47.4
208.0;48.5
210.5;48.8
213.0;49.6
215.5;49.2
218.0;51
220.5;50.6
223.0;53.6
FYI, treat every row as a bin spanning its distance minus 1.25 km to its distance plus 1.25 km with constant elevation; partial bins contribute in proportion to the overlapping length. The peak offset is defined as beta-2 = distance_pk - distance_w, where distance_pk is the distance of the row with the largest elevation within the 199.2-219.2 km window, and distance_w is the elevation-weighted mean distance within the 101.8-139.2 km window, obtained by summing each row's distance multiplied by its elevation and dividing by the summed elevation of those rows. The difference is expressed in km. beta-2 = 97.9 km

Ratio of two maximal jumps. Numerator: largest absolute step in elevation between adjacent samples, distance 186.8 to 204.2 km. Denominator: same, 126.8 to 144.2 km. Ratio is 1.5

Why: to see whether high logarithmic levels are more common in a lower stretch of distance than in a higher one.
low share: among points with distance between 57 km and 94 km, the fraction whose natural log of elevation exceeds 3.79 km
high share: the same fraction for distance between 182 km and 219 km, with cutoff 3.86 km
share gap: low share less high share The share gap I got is 0.13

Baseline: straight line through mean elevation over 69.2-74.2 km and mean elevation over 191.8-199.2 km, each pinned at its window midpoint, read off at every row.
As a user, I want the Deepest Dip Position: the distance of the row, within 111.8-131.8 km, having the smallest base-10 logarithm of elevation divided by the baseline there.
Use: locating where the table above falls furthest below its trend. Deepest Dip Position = 130.5 km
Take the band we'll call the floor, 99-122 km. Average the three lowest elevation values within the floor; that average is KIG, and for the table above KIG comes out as 50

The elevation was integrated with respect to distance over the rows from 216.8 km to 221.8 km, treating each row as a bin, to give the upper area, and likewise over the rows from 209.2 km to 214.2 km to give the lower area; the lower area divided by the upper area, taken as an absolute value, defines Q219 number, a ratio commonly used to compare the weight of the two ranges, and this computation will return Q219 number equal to 0.97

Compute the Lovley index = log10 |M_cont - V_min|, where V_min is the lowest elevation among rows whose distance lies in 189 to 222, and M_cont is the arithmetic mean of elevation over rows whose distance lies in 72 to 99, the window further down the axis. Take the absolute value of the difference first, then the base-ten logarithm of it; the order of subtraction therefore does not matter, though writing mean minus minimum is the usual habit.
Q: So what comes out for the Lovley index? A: 0.26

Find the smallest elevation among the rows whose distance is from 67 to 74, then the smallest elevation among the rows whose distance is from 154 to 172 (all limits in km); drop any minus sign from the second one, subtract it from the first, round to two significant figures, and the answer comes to 12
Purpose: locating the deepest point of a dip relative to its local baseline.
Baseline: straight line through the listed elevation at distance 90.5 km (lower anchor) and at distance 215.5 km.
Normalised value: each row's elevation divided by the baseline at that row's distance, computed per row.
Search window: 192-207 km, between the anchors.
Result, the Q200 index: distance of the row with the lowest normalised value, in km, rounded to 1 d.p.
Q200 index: 193.0 km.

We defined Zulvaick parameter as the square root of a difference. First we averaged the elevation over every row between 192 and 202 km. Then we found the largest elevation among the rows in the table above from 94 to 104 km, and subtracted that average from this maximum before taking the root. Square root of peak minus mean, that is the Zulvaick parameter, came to 2.4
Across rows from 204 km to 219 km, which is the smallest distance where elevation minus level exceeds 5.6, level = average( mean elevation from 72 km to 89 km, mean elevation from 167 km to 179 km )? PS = 205.5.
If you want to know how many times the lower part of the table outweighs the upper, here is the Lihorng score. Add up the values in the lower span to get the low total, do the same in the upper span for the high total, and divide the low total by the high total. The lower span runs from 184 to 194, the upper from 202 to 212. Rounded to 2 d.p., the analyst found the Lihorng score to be 0.94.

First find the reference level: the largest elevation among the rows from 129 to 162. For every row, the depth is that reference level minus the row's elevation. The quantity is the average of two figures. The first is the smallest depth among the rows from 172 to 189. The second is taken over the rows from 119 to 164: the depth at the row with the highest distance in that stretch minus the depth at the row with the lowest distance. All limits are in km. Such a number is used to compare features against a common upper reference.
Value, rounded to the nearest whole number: 12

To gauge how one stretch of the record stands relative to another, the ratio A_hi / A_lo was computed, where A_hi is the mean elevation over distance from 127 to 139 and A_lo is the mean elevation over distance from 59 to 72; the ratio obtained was 1.11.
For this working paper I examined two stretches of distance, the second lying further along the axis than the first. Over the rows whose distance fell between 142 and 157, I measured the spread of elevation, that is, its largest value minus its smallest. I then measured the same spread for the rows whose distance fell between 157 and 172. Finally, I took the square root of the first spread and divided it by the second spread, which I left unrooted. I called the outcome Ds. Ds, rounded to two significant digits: 1.1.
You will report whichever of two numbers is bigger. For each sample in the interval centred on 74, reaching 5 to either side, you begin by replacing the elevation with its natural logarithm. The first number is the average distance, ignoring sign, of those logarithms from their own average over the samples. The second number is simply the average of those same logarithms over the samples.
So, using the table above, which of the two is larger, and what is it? 3.82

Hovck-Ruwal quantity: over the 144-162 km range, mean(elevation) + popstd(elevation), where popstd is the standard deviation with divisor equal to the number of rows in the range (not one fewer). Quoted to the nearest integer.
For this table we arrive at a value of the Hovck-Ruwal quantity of 41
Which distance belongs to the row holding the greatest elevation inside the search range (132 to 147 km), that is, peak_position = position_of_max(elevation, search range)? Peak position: 133.0 km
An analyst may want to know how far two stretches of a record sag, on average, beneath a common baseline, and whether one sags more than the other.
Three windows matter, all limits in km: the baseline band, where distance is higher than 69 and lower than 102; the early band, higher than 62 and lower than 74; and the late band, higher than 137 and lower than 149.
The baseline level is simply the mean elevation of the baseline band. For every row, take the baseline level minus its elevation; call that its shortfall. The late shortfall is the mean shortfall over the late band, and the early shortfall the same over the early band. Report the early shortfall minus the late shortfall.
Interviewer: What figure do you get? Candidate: 0.7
